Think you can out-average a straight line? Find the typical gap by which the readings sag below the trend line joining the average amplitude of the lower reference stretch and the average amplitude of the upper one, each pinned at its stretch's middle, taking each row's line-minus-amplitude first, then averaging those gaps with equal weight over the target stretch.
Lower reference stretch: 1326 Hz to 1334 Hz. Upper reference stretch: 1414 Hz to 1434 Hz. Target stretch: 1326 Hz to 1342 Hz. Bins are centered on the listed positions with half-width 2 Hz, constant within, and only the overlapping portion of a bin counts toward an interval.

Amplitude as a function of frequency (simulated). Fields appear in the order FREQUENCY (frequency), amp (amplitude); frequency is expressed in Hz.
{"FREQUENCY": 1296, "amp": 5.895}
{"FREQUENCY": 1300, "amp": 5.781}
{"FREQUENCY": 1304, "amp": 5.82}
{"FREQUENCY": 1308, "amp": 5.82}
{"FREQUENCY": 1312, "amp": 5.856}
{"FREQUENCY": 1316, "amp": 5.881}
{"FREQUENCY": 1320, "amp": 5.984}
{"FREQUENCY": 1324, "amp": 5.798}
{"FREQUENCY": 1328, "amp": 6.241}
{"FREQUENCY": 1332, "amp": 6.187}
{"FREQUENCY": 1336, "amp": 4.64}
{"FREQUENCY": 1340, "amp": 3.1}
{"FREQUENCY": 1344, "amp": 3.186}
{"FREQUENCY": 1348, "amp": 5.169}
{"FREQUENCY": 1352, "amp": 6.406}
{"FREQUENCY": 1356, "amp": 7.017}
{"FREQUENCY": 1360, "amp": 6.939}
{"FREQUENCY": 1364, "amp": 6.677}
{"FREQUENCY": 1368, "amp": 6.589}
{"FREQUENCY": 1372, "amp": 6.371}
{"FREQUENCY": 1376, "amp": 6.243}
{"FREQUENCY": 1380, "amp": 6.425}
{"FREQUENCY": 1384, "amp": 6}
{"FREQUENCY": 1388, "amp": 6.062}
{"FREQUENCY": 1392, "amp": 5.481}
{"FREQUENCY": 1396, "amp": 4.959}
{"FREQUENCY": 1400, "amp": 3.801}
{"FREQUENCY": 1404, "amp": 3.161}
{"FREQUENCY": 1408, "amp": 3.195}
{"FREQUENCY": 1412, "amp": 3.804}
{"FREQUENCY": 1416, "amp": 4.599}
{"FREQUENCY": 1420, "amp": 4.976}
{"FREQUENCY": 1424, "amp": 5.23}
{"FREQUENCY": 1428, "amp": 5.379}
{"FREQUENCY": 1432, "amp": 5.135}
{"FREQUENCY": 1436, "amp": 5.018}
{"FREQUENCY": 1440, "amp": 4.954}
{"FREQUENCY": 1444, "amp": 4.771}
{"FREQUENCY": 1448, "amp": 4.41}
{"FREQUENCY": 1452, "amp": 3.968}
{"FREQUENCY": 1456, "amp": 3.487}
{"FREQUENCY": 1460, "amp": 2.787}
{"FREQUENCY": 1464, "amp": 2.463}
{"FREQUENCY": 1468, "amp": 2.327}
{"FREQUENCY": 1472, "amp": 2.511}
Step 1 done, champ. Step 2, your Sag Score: 1.1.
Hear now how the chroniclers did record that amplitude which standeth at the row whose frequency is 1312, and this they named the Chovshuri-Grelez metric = 5.856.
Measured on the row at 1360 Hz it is 6.939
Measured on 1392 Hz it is 5.481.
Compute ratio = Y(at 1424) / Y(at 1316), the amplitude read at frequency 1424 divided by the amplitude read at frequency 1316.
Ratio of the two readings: 0.89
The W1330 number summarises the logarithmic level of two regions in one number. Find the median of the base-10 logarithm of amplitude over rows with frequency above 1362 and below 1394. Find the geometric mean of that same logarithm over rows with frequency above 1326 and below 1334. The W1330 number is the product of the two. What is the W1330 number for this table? 0.63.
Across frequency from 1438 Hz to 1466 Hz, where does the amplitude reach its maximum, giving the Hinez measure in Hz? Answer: 1440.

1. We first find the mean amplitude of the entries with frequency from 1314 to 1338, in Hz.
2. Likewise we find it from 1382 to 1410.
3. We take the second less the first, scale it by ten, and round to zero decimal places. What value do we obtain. -11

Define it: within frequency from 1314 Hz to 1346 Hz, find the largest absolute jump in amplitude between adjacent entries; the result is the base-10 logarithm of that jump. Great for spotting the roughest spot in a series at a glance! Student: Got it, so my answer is 0.2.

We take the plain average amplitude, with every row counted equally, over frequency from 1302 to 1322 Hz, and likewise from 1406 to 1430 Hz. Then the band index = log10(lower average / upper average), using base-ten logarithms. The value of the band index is 0.11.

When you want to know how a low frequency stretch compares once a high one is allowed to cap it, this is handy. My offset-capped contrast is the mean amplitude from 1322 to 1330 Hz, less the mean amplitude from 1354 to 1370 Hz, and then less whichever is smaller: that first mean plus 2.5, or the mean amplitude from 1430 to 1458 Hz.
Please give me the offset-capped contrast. -5.3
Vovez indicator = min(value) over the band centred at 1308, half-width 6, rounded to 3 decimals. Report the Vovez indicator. 5.820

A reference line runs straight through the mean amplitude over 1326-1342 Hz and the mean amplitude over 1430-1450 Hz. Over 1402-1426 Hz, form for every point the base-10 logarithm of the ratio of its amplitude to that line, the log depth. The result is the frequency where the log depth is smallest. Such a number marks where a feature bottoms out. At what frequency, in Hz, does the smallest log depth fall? 1404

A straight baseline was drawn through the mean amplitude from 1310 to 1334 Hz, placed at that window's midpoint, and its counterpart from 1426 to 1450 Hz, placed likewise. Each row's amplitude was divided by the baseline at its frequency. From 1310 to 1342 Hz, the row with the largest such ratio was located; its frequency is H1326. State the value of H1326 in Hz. 1328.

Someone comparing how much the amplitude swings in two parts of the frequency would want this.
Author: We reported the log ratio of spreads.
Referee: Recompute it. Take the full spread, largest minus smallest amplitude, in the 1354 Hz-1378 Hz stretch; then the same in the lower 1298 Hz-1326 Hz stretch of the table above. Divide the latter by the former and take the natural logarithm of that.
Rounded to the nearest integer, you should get -1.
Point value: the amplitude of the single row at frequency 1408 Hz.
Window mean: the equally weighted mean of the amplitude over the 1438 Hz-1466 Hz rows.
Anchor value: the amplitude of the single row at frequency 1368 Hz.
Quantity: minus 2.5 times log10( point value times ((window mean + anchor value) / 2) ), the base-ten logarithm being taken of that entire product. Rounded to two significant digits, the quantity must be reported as -3.1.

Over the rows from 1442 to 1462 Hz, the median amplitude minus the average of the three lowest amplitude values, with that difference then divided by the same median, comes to 0.14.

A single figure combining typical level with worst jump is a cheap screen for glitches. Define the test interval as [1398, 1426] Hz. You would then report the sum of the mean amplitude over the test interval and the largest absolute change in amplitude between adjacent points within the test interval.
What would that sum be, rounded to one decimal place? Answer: 4.9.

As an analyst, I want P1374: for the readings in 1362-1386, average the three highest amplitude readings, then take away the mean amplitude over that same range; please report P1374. 0.18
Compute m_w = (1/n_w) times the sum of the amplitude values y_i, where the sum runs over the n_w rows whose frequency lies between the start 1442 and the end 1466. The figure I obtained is 3.6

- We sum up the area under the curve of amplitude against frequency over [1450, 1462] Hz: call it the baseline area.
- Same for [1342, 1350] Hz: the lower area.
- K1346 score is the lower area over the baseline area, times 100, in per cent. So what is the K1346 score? 82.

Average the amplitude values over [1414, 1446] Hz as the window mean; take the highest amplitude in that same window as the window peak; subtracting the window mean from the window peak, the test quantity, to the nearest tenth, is 0.4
